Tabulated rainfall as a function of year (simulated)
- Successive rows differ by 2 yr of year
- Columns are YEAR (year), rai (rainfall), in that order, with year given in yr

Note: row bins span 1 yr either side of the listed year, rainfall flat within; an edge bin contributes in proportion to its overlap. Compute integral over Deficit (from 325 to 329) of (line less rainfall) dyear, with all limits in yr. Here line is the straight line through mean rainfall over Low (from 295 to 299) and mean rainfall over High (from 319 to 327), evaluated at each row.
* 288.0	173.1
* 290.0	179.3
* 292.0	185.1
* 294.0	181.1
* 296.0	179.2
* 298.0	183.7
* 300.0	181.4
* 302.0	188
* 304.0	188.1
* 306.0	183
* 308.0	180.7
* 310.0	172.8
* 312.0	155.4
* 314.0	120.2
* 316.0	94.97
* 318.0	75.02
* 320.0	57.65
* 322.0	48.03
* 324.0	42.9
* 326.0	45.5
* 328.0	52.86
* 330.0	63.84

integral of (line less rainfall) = -84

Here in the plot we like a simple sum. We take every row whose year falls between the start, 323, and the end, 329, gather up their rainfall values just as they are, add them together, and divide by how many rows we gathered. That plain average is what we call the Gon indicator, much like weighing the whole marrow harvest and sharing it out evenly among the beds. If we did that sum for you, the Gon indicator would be 47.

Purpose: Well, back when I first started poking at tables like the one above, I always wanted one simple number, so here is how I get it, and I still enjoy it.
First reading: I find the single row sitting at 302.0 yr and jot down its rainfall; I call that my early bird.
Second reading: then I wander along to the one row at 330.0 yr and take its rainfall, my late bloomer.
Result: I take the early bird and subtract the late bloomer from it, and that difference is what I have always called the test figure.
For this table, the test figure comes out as 124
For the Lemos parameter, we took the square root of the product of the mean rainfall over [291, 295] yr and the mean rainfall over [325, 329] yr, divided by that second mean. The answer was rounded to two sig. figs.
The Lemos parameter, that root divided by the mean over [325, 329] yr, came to 1.9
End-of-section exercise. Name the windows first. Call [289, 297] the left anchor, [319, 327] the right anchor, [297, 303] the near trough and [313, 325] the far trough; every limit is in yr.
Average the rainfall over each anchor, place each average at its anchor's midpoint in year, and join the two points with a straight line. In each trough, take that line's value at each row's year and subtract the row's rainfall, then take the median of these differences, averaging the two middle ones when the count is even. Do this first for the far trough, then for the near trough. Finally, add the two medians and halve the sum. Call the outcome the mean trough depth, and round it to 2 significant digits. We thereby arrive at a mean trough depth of -16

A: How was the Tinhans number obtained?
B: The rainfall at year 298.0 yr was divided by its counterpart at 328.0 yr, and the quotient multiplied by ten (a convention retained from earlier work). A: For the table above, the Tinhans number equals 35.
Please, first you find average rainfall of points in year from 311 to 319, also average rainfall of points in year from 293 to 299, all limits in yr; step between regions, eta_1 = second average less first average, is 70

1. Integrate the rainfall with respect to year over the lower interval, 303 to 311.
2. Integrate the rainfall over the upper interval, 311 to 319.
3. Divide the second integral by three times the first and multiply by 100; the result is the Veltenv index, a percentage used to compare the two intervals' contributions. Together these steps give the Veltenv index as 20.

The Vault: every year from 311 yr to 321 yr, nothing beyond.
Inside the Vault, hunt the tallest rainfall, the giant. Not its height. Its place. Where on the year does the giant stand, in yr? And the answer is 312.0 yr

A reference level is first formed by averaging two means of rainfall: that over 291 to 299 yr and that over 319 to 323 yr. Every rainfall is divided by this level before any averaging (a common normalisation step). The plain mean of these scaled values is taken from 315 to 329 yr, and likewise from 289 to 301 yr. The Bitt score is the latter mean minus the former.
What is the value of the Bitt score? 1.0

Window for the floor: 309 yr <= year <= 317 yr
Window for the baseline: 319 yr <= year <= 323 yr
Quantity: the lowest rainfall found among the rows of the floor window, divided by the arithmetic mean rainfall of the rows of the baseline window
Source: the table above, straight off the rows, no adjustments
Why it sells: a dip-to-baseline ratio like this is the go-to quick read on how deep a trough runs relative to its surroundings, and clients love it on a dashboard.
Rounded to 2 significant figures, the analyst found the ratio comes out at 1.8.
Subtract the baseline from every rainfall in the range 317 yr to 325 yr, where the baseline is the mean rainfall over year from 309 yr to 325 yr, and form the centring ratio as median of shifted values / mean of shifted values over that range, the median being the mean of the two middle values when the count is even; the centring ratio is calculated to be 1.08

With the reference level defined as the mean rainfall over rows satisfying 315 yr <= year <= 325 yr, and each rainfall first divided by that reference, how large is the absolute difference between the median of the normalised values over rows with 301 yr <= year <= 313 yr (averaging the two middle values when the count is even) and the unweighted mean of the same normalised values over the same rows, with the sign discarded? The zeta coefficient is 0.060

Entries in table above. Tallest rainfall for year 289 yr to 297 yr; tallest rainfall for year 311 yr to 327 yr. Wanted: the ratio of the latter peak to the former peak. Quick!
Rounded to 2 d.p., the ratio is 0.84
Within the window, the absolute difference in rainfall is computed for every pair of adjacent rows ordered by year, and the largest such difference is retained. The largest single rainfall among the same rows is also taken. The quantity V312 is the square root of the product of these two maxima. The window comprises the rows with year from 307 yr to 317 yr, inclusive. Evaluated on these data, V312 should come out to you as 80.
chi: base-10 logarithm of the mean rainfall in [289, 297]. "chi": 2.26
